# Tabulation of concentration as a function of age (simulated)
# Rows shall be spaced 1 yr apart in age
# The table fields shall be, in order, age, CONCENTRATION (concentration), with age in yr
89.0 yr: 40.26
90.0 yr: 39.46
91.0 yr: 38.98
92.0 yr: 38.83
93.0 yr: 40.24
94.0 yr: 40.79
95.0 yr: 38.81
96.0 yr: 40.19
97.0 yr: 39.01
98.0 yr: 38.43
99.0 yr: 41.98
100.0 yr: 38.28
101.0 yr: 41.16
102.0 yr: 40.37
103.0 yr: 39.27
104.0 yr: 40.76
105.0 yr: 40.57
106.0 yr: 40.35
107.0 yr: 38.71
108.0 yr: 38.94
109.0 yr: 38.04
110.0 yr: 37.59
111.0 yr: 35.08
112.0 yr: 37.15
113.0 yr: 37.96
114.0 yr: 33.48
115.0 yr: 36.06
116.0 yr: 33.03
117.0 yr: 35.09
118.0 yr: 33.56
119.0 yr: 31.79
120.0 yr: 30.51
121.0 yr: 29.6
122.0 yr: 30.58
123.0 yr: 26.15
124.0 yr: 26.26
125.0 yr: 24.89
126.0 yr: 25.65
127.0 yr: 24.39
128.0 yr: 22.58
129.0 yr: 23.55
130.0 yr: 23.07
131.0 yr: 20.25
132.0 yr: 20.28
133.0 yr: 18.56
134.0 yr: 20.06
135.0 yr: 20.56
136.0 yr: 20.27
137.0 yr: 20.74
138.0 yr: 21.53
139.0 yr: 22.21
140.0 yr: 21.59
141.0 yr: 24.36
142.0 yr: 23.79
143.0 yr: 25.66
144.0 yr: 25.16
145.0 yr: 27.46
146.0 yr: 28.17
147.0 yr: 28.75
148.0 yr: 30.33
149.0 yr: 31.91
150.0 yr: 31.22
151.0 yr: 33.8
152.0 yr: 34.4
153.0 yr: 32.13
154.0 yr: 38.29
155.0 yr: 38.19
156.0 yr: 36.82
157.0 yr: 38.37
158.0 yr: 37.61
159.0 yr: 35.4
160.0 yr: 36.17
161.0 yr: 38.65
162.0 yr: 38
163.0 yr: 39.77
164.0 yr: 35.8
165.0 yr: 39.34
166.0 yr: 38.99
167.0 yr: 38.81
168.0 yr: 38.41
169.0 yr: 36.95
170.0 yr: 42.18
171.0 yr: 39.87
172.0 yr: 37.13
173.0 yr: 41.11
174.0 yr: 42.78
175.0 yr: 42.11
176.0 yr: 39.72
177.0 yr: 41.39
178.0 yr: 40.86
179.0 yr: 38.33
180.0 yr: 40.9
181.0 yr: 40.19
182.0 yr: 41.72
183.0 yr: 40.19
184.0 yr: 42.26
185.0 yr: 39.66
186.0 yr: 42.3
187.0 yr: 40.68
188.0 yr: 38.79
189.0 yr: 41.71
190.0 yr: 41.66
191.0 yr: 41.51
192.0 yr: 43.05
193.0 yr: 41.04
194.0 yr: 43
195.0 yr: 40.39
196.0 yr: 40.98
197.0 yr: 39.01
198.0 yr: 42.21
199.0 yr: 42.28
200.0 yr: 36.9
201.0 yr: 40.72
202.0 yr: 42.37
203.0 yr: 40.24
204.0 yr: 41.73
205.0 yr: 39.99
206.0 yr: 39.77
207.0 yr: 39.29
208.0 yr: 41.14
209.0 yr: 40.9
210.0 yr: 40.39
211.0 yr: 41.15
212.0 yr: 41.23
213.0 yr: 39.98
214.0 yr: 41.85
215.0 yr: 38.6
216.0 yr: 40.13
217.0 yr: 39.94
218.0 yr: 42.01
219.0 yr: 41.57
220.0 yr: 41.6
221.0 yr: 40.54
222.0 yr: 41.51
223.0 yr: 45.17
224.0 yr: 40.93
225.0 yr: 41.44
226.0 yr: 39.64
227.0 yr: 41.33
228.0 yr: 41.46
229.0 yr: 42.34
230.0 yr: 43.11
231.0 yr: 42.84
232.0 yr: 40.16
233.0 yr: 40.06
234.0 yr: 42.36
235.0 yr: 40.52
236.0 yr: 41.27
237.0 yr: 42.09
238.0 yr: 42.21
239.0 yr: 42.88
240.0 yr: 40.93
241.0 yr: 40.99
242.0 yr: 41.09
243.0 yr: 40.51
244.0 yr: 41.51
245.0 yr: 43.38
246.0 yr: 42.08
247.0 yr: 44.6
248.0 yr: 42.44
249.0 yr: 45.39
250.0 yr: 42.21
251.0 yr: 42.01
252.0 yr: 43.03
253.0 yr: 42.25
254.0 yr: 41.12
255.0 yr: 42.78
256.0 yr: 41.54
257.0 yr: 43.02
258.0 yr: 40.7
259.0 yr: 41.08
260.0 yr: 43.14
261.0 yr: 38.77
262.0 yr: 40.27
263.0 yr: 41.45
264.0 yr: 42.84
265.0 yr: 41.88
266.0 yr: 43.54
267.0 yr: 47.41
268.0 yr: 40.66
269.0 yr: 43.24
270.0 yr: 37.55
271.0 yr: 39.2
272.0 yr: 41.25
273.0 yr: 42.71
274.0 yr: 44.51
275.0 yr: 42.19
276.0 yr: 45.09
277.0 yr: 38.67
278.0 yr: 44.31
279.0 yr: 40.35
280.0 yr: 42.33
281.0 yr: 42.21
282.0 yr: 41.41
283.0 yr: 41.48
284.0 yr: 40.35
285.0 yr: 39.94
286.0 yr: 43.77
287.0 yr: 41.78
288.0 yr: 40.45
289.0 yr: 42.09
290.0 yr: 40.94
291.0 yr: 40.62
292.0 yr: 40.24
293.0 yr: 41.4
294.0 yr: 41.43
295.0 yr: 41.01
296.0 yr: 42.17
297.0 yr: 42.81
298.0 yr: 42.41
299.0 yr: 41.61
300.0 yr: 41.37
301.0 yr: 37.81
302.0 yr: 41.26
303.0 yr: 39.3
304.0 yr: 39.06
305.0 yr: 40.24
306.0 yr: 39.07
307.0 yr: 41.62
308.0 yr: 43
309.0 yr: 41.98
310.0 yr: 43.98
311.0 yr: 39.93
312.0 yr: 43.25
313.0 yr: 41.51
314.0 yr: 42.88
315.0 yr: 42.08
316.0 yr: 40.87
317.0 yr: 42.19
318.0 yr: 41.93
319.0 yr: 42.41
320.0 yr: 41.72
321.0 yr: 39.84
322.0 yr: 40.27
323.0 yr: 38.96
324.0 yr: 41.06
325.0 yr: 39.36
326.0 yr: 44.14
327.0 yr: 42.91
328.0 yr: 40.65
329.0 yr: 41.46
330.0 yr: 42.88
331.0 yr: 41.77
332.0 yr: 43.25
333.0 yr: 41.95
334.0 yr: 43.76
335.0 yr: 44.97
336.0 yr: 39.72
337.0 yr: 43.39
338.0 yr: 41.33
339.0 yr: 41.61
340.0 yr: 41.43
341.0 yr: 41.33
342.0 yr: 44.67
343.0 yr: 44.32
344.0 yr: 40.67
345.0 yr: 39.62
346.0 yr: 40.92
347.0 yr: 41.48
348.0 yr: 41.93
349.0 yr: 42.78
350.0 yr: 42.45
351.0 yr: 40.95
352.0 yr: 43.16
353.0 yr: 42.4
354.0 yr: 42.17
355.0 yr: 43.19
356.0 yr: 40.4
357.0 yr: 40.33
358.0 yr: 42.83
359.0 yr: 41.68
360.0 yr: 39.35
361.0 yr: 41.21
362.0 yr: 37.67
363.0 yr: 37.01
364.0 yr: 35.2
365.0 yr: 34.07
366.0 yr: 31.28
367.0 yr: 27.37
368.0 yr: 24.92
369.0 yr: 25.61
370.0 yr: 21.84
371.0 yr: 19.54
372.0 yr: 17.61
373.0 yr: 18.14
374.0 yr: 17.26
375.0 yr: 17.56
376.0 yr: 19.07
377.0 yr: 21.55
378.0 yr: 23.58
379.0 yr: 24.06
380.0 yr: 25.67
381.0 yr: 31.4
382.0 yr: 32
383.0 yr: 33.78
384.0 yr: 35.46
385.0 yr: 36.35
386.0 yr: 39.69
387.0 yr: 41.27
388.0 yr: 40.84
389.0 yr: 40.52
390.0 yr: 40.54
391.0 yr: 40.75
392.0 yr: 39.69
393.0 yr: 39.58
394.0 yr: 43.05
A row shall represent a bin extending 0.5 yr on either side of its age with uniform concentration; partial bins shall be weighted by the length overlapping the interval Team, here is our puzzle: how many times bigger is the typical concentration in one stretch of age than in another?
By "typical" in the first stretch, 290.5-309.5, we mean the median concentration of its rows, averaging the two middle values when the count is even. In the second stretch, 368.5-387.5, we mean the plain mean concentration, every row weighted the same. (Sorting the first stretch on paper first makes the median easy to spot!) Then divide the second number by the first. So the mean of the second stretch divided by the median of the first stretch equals 0.64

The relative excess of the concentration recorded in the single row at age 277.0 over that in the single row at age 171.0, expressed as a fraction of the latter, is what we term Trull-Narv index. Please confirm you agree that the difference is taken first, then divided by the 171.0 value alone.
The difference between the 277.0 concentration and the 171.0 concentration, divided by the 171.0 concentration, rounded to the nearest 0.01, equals -0.03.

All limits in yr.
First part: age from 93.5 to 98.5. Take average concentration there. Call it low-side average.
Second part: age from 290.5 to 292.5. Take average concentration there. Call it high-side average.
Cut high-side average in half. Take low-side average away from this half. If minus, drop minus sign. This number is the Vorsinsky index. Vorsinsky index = 19.2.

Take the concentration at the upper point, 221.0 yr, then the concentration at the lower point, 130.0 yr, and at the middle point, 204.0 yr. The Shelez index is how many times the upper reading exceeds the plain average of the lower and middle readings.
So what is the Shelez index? 1.25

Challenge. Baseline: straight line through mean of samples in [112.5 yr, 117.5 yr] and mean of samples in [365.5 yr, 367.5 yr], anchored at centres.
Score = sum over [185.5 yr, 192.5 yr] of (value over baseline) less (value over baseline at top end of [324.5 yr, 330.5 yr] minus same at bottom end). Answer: 9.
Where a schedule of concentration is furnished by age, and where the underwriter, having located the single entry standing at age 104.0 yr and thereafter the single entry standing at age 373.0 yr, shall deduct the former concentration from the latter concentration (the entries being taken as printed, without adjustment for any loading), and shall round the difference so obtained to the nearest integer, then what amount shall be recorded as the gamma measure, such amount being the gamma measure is -23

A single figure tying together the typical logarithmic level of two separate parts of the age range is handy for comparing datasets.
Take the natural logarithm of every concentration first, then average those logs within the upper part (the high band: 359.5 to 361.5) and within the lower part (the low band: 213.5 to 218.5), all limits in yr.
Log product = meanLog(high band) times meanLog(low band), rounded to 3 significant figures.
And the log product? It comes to 13.7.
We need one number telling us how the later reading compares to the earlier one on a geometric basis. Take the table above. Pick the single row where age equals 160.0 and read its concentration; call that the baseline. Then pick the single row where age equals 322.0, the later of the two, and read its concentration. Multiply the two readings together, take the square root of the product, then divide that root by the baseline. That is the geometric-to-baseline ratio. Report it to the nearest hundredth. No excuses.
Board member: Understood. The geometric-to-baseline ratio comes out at 1.06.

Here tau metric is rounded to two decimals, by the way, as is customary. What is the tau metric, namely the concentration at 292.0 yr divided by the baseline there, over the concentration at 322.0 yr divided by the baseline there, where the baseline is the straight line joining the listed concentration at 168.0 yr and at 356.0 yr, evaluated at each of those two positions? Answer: 1.01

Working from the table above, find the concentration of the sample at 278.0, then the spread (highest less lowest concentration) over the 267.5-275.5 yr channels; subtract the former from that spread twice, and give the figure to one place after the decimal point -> -81.7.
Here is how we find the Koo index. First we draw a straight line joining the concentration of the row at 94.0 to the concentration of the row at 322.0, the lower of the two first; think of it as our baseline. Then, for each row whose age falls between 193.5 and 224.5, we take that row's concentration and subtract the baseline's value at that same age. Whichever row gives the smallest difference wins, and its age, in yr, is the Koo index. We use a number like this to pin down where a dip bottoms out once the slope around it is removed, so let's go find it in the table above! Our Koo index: 200.0 yr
